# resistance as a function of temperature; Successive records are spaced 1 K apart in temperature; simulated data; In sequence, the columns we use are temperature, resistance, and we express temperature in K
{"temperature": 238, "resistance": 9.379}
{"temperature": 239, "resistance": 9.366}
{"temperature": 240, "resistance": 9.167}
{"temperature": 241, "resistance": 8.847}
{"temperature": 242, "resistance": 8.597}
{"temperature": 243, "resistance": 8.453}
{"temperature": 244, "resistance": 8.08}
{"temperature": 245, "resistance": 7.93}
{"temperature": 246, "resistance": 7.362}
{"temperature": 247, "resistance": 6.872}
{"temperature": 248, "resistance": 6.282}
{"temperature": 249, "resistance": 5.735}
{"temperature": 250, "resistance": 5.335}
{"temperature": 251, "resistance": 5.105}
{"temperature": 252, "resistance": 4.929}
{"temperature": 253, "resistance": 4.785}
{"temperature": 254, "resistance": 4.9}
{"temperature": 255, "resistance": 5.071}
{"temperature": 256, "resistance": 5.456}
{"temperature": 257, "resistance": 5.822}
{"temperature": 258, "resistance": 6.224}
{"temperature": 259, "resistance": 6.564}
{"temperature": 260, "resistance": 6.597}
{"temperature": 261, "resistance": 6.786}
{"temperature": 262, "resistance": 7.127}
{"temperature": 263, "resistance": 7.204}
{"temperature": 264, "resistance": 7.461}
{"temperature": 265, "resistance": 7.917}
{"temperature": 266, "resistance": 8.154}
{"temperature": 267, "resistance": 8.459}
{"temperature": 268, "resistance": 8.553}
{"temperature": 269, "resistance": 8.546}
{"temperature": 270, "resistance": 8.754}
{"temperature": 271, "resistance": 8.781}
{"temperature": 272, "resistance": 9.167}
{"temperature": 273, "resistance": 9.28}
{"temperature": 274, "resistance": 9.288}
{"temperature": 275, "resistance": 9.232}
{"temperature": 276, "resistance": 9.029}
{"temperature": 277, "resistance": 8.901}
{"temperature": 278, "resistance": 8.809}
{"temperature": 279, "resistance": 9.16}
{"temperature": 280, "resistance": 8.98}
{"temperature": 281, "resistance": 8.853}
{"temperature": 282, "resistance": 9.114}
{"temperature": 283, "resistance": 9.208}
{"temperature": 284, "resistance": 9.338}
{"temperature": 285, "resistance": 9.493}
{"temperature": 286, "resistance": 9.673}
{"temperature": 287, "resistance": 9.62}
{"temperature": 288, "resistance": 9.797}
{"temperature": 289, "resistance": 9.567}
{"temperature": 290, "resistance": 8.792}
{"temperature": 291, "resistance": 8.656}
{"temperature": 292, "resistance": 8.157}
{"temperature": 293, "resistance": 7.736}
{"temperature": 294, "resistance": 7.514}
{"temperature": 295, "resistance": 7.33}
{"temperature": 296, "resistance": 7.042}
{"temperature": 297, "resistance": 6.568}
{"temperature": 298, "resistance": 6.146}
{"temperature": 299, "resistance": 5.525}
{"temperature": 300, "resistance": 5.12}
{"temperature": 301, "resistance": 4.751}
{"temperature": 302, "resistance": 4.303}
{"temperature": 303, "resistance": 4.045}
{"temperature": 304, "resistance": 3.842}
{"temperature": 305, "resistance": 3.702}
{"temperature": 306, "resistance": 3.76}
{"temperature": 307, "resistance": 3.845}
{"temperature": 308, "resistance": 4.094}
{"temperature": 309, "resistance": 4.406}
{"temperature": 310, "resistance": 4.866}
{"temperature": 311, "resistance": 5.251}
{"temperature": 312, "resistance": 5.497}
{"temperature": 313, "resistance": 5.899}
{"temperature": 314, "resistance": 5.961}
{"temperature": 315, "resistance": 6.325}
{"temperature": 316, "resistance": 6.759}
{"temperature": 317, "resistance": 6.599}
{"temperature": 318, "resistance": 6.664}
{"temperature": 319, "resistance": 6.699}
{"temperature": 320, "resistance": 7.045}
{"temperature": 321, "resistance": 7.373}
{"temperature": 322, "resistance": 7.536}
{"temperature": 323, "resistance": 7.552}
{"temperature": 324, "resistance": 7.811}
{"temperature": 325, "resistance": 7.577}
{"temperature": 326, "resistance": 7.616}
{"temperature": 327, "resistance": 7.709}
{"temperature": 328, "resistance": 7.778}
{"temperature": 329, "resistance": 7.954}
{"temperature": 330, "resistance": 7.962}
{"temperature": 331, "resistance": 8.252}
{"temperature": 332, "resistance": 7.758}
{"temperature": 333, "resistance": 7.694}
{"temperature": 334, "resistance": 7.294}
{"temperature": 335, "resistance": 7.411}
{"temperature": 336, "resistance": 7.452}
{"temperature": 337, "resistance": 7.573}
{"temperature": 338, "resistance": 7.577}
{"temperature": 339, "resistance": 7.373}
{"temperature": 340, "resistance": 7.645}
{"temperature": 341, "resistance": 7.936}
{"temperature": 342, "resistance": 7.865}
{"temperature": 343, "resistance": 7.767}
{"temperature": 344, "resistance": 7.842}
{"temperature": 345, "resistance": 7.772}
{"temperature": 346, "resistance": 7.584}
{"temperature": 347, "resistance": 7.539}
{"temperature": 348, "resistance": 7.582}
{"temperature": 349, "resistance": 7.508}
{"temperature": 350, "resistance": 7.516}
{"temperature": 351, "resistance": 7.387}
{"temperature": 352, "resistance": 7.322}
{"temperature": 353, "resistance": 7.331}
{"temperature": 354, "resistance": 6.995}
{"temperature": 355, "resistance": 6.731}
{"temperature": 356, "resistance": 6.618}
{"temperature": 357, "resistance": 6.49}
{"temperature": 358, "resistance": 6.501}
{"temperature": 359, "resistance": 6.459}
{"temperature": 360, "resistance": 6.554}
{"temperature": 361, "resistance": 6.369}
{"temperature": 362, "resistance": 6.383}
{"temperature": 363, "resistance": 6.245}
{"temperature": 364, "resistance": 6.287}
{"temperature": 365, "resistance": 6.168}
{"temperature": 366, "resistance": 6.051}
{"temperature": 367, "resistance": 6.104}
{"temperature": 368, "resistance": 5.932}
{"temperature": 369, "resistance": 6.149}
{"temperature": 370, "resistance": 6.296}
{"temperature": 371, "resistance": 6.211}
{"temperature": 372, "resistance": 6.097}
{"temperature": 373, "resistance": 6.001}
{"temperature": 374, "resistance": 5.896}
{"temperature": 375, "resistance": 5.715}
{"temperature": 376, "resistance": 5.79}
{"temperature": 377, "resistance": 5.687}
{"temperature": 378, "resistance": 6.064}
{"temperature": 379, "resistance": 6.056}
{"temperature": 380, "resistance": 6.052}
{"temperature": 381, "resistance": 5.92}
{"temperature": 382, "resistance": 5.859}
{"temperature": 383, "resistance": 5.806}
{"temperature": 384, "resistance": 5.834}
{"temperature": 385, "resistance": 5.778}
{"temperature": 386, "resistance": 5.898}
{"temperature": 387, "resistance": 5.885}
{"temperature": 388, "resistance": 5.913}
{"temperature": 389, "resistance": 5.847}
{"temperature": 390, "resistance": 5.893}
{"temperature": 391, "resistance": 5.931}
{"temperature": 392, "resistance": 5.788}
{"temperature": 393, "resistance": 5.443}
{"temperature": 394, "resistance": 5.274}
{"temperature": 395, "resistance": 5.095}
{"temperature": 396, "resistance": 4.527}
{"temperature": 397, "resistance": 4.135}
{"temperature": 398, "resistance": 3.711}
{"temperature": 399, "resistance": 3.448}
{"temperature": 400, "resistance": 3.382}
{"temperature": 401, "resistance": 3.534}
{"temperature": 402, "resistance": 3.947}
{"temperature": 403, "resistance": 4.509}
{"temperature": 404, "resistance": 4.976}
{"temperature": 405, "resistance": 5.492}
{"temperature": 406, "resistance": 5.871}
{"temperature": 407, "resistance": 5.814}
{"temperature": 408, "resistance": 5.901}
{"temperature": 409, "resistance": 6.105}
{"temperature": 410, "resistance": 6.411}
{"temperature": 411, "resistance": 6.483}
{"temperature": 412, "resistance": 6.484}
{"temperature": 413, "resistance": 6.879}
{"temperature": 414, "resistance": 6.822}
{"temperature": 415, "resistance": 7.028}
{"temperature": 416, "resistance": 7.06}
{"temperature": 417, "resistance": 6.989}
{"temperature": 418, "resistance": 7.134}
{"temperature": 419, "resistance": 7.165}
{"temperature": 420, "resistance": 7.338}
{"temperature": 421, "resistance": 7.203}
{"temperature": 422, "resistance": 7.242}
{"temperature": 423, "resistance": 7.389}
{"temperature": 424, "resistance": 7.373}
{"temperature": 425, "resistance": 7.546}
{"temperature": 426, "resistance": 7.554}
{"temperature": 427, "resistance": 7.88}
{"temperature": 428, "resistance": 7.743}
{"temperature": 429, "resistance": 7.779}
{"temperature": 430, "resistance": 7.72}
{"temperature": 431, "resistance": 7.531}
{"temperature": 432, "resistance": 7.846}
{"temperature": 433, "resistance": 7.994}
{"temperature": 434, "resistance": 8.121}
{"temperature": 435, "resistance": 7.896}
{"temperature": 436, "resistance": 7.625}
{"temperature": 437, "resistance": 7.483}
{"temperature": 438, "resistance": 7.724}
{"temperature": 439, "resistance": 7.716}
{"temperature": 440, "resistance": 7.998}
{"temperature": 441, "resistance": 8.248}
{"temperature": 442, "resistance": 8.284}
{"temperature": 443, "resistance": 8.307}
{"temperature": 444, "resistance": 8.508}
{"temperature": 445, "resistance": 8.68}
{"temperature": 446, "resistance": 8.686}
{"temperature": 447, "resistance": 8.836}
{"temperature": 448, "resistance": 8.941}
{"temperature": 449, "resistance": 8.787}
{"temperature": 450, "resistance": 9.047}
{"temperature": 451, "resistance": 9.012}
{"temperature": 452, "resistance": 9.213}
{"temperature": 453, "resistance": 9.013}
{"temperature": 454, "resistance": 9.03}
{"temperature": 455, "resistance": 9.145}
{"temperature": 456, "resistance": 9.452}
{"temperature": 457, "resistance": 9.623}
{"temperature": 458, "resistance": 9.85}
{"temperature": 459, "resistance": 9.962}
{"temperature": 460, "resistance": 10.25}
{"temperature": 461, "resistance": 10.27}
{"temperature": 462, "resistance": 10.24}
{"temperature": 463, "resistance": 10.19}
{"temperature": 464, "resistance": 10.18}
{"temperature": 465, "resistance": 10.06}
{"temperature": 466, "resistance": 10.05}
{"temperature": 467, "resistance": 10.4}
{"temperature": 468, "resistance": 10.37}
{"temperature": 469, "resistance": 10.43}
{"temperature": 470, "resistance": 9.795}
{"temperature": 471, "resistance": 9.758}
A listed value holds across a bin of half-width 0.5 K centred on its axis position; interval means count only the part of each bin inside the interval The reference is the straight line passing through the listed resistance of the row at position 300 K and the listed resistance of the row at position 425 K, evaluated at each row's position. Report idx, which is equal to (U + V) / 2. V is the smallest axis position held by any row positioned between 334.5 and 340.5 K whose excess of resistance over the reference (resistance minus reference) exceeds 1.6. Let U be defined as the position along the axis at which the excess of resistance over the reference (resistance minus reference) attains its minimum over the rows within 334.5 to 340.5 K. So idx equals 337.0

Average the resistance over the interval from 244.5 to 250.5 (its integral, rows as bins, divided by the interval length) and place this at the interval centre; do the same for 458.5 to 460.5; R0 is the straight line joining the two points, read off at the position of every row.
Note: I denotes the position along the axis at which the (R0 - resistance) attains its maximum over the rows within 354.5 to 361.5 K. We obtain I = 361 K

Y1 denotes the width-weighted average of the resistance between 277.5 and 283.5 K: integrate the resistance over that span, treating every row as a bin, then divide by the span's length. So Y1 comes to 9.0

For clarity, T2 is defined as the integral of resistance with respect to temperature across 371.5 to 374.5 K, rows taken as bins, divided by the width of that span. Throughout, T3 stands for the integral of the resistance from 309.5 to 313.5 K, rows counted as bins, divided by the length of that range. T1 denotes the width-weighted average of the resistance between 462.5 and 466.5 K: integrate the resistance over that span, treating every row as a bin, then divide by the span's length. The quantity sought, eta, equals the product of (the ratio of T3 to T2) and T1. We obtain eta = 9.1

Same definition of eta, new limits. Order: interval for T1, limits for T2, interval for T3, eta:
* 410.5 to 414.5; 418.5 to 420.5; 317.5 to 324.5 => 6.7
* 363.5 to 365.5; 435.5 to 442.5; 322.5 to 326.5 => 6.0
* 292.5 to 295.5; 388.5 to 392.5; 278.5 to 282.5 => 11.6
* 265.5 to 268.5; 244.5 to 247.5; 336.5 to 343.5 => 8.7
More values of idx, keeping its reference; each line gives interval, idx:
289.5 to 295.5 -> 292.5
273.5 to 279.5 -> 276.0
